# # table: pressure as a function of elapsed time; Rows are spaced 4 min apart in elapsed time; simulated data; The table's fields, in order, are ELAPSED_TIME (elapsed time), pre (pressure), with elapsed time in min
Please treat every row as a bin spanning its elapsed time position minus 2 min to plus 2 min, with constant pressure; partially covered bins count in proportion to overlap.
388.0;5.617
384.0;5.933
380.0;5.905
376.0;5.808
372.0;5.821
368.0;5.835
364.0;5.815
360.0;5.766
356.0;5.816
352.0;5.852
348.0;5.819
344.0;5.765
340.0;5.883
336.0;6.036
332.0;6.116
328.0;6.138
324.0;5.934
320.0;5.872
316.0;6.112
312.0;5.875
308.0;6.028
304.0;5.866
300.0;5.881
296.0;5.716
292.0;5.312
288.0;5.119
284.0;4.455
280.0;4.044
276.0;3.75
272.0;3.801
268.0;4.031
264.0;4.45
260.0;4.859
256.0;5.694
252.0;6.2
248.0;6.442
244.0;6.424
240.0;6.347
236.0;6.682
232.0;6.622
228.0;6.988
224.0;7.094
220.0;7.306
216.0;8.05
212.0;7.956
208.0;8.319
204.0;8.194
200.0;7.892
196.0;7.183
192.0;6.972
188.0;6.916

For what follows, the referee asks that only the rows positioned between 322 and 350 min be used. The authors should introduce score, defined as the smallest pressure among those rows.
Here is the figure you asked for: 5.765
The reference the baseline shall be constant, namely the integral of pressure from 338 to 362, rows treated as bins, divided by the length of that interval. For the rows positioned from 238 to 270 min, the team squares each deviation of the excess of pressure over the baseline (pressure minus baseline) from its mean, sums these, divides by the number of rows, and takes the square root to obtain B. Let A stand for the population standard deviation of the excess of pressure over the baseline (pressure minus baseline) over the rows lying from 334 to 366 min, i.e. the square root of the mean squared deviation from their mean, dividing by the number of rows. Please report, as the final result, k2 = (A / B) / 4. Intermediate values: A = 0.08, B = 0.91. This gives 0.02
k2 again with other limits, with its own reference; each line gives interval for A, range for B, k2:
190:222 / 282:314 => 0.24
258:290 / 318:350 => 0.90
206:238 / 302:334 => 1.36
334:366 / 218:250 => 0.06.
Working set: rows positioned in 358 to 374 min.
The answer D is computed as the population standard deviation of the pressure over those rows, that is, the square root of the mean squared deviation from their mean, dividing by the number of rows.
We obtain 0.03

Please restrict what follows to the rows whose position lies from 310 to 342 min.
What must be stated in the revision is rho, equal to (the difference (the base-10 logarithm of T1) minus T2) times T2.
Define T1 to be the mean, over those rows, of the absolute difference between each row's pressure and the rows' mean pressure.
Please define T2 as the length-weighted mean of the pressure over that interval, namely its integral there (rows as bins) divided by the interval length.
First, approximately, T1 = 0.10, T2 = 6.0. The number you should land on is -42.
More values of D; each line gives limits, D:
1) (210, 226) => 0.41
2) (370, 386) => 0.05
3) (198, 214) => 0.17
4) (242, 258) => 0.30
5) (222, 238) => 0.20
